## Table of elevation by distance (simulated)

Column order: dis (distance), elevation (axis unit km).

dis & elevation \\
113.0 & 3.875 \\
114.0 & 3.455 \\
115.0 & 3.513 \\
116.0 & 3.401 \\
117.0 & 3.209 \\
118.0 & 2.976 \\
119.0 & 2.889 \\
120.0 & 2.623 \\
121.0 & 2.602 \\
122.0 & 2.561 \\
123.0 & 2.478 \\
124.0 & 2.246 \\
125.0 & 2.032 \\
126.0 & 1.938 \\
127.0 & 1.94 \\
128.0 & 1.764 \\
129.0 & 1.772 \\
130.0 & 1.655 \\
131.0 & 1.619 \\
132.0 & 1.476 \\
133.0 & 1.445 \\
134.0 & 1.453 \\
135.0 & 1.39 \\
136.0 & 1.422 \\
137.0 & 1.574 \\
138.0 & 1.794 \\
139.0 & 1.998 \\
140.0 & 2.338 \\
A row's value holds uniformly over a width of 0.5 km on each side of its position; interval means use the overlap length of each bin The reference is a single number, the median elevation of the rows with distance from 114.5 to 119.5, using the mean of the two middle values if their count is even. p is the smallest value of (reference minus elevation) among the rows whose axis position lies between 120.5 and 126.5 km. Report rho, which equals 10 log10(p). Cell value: -2.17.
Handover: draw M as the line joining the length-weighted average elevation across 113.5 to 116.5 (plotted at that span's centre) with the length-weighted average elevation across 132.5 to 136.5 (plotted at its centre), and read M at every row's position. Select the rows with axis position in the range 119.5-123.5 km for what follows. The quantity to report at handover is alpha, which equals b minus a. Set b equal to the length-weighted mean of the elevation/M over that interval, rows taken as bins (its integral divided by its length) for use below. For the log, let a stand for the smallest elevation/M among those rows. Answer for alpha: 0.030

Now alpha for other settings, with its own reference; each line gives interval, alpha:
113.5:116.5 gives 0.030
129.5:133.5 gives 0.018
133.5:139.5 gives 0.389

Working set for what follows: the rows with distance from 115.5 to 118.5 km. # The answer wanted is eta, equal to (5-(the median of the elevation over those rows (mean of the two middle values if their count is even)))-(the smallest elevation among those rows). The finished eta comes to -1.2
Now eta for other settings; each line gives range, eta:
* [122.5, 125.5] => 0.7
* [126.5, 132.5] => 1.8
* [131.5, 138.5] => 2.2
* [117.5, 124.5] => 0.2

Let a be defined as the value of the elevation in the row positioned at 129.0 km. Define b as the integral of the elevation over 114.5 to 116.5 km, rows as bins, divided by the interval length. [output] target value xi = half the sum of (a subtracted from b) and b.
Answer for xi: 2.6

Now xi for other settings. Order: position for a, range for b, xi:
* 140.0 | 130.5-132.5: 0.4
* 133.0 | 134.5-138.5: 0.8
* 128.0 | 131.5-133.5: 0.6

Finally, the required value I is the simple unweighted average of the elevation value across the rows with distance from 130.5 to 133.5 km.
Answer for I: 1.5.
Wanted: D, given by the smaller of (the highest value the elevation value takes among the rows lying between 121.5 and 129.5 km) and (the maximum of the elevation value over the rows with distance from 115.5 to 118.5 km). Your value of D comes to 2.6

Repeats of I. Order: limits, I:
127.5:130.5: 1.7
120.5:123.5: 2.5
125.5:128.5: 1.9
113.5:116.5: 3.5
